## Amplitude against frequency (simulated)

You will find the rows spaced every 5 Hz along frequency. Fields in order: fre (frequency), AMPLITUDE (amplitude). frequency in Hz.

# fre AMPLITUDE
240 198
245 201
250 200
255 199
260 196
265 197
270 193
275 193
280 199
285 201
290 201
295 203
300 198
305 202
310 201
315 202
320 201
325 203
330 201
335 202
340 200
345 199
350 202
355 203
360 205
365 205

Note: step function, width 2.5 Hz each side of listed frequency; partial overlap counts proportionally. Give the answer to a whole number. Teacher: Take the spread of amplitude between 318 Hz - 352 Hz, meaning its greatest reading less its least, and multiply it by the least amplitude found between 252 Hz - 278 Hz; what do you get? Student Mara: 772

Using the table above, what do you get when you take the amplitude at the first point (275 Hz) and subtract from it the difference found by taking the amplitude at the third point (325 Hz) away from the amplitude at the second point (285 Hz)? 195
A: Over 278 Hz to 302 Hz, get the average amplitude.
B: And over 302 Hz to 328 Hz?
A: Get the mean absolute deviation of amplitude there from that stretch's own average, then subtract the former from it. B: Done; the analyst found -200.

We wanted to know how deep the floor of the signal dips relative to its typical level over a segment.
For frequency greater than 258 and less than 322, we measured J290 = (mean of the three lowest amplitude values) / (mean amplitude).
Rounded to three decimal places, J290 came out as 0.975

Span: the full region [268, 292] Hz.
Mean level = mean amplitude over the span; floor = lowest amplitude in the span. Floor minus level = -4.4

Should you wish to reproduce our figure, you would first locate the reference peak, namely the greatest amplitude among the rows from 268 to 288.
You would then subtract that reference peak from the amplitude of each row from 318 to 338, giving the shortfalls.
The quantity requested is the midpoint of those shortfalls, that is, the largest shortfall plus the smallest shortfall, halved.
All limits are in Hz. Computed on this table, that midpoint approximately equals 1.0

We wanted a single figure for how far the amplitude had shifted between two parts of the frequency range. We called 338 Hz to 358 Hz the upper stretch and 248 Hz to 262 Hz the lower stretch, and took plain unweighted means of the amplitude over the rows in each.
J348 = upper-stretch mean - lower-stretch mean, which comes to 3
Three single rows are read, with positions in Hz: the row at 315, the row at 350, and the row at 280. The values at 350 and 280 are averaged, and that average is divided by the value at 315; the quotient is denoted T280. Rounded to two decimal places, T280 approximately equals 0.99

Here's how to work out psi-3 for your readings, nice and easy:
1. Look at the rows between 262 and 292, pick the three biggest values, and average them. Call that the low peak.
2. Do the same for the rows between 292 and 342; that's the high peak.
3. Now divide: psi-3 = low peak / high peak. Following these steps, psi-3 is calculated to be 0.988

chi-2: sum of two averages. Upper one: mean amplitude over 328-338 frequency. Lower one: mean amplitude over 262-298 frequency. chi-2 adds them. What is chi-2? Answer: 400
